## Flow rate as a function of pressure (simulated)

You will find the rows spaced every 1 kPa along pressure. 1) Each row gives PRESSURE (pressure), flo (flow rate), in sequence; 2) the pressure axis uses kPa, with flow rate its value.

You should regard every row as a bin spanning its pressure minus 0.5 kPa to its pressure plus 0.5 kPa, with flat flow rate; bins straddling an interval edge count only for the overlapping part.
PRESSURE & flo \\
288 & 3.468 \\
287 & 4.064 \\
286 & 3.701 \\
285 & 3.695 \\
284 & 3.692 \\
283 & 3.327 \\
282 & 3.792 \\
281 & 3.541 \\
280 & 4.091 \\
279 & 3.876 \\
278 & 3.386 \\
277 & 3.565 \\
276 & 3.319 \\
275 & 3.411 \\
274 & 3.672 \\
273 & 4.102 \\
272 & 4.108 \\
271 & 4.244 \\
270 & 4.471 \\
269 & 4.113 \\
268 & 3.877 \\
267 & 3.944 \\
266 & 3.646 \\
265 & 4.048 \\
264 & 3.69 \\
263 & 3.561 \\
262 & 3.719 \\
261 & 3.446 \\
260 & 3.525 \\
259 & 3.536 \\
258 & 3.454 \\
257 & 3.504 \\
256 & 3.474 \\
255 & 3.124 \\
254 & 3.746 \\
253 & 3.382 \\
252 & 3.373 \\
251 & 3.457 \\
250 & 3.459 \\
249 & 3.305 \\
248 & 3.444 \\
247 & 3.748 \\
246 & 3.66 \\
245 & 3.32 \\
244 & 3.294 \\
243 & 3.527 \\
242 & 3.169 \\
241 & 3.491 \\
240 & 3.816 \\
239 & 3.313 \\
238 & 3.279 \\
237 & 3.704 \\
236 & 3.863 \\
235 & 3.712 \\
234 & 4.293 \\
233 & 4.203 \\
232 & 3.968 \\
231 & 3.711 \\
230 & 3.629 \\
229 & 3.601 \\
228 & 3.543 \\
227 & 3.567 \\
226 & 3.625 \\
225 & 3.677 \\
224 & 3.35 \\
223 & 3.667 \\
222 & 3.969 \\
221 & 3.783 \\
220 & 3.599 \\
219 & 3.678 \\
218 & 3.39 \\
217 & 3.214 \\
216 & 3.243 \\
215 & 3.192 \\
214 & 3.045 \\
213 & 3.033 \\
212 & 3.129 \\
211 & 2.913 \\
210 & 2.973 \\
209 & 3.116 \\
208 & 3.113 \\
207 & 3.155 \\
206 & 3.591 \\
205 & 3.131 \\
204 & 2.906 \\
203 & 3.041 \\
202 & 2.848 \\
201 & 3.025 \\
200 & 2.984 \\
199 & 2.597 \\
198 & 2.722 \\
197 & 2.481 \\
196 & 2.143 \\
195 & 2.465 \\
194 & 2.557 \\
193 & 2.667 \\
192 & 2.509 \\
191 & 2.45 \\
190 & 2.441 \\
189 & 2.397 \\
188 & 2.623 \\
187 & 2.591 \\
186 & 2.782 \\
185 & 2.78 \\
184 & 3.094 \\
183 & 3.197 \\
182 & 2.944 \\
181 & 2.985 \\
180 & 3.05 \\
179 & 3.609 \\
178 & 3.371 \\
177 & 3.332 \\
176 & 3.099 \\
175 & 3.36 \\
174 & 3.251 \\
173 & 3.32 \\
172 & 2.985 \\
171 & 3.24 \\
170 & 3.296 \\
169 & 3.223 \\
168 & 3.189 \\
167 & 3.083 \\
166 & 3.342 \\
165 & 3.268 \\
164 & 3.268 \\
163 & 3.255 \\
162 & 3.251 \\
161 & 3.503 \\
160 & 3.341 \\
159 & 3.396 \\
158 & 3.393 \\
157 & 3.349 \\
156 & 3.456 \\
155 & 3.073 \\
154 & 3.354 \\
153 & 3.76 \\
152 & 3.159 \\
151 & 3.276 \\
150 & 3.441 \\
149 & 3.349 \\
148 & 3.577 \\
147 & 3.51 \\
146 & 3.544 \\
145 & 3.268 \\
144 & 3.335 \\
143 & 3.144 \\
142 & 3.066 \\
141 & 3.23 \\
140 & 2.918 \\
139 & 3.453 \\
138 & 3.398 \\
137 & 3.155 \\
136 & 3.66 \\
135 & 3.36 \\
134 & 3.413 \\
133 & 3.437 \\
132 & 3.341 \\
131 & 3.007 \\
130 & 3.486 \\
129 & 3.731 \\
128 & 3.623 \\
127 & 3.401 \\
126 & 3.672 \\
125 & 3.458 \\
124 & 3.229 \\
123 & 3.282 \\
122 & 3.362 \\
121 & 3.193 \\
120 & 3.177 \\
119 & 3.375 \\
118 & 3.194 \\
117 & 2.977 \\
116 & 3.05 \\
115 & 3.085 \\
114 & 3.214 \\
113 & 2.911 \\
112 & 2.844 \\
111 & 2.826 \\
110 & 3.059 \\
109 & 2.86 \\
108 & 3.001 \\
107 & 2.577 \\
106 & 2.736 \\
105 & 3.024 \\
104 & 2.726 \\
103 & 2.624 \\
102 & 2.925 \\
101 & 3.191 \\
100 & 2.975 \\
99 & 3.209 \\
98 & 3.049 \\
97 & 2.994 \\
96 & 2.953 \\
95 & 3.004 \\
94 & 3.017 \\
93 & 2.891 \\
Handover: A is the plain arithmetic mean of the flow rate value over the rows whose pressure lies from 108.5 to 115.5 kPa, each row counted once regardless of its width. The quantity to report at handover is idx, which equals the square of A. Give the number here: 9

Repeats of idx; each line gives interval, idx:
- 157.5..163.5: 11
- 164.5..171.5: 10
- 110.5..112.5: 8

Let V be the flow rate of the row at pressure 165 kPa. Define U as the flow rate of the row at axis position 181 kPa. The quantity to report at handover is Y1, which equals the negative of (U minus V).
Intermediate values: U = 2.985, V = 3.268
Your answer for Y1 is 0.3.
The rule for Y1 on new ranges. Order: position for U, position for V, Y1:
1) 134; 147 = 0.1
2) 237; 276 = -0.4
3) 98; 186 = -0.3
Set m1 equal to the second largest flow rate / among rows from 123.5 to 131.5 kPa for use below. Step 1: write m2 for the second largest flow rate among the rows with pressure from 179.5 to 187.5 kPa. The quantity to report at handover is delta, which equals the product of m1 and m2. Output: 11.4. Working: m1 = 3.672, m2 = 3.094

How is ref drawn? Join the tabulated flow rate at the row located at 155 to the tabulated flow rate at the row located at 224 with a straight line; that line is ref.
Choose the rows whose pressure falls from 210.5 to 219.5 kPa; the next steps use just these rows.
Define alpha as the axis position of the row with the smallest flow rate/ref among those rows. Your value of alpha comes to 211 kPa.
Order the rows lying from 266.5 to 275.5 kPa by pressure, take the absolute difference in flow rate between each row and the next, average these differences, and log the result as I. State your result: 0.22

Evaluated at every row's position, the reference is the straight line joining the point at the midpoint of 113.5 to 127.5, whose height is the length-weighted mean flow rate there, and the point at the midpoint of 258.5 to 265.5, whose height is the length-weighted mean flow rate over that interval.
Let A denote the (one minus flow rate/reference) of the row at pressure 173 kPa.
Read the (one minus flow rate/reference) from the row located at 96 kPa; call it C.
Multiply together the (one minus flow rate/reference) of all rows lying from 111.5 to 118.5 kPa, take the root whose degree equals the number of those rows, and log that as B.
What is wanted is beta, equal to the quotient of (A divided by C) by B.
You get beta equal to 6.9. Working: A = 0.02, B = 0.05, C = 0.08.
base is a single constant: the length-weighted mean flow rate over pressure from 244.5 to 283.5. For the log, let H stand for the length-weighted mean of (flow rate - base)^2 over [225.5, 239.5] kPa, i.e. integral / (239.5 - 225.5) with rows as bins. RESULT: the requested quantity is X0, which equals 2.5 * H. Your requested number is 0.2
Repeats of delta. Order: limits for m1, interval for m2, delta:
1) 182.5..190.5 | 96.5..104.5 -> 9.9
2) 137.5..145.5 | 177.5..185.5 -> 11.5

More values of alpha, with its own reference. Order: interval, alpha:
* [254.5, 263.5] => 255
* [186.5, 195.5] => 189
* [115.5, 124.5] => 117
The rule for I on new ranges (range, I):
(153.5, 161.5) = 0.15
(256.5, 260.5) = 0.05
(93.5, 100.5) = 0.09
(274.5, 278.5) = 0.17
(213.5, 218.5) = 0.10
